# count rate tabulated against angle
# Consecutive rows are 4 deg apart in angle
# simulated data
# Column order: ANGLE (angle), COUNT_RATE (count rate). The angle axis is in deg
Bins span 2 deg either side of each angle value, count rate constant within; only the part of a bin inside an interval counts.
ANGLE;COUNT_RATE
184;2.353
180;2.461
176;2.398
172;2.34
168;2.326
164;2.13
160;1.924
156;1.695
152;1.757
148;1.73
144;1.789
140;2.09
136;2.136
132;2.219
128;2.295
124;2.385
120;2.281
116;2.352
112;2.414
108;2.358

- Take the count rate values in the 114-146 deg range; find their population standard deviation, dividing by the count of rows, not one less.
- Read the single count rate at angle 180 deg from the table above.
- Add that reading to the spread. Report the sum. 2.64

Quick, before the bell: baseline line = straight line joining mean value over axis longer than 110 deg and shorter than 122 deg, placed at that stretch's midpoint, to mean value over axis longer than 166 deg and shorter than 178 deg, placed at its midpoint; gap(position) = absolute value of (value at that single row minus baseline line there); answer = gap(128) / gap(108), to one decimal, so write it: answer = 5.6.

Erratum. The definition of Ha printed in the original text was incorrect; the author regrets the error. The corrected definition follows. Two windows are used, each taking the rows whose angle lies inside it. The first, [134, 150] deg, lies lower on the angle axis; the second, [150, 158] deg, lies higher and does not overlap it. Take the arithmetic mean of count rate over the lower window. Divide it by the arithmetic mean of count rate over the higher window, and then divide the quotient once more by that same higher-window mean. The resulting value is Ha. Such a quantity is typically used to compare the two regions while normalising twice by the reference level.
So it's 0.65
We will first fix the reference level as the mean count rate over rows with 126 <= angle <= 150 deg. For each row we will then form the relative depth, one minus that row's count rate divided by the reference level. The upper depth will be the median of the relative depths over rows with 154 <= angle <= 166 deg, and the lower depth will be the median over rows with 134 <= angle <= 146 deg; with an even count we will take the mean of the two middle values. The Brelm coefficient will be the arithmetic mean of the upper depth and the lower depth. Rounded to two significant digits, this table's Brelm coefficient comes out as 0.018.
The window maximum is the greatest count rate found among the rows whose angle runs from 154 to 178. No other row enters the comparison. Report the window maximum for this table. 2.398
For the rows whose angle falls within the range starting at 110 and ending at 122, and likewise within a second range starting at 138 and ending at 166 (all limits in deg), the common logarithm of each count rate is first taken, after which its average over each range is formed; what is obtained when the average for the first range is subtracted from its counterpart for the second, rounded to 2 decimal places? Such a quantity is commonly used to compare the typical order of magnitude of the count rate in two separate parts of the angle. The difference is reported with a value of -0.10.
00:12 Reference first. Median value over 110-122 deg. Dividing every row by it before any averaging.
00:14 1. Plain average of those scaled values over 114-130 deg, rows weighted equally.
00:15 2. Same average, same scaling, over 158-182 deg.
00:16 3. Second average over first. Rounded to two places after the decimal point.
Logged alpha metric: 0.97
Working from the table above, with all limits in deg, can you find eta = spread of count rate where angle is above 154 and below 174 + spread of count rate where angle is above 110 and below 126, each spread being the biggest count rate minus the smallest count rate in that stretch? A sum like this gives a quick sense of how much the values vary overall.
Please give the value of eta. 0.78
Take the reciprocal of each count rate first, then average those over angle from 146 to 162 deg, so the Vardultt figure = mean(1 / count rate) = 0.564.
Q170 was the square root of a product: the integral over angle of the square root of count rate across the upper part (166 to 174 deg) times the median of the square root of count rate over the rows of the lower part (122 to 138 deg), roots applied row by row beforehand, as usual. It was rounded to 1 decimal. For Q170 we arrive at 4.3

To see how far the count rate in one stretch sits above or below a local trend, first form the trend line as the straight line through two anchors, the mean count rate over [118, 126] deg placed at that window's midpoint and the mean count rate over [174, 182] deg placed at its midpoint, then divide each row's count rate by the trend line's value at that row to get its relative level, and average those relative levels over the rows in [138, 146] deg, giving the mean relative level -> 0.82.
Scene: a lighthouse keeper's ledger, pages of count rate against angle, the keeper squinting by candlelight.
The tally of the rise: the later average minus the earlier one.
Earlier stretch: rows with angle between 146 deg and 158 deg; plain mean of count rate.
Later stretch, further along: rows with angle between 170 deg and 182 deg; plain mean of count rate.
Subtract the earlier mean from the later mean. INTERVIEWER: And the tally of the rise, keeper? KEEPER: 0.7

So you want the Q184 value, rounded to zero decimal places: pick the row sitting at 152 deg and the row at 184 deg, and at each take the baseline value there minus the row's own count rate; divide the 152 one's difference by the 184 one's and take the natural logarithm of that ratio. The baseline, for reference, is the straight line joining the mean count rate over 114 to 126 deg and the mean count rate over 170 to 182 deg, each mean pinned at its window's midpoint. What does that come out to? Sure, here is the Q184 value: 2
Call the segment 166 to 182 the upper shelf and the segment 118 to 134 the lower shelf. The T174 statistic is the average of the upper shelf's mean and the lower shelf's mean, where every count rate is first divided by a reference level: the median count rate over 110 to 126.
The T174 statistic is 0.987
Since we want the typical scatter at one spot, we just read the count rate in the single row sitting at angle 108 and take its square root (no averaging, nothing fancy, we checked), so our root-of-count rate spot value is 1.54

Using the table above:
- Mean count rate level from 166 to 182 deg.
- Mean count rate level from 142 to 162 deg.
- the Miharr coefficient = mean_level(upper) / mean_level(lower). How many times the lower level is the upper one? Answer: 1.34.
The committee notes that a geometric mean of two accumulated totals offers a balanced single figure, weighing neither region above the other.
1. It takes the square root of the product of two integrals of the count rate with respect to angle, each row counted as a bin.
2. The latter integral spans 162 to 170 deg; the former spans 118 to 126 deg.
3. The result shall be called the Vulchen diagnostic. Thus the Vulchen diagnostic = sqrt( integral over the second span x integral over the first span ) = 18.2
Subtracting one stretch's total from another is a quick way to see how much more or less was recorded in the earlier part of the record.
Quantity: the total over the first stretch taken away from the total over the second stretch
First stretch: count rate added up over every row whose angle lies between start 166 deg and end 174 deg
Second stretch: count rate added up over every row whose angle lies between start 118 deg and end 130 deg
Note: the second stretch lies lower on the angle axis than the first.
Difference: 2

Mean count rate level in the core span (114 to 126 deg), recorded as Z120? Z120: 2.34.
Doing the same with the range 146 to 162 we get 1.78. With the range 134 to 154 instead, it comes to 1.90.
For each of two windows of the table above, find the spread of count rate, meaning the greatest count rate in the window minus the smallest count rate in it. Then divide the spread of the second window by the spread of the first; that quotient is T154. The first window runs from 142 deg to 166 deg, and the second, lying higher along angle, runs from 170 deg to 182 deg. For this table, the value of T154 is 0.3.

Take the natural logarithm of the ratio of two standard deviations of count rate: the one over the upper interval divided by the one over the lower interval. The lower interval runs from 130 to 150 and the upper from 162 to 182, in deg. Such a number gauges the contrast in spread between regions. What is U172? -0.6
